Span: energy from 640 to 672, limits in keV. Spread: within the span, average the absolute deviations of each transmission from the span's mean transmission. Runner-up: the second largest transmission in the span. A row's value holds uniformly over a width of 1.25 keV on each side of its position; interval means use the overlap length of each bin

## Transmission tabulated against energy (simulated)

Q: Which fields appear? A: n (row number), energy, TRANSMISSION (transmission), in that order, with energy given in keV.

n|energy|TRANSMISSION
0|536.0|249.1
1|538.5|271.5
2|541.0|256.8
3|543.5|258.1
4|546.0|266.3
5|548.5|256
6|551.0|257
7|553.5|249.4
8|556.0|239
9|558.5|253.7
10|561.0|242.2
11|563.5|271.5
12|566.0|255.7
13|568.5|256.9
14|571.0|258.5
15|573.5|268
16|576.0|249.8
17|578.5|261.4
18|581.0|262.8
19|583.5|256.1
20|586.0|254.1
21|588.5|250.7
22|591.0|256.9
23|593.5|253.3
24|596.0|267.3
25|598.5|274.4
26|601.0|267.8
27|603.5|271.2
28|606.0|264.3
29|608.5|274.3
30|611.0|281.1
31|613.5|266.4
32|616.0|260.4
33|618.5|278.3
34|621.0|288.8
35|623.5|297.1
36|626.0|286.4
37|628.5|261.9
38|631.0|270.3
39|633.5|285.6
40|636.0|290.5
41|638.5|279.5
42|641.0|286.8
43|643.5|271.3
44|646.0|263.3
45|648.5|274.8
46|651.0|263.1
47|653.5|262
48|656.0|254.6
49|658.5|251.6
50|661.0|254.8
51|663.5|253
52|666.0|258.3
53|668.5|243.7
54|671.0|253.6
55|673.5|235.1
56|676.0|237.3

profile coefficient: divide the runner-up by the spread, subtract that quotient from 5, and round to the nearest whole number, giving -27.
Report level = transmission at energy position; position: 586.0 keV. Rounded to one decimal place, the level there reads 254.1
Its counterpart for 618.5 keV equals 278.3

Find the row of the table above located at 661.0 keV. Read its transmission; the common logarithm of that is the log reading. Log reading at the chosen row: 2.41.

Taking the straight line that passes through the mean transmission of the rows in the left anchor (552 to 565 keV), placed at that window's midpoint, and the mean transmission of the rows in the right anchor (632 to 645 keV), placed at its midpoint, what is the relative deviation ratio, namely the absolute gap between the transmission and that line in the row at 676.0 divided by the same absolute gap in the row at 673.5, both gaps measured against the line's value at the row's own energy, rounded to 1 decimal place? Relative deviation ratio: 1.0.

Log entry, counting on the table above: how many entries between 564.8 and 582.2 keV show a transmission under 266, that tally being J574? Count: 6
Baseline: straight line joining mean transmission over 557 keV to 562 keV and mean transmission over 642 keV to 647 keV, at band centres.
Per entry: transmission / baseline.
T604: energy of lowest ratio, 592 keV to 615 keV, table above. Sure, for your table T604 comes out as 593.5 keV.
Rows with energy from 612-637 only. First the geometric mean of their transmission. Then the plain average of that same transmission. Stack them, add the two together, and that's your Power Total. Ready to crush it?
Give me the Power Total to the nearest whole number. 557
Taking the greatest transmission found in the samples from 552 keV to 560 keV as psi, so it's 253.7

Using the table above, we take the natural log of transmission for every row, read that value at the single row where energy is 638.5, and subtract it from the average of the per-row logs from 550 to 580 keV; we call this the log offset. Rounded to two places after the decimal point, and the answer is -0.09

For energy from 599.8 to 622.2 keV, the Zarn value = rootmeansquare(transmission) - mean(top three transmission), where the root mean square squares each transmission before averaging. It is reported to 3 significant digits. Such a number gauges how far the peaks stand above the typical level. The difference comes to -10.1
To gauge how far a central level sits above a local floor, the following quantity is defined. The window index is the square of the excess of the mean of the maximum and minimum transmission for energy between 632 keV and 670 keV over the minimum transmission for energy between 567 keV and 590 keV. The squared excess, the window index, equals 299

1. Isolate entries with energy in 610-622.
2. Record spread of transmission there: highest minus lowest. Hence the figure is 28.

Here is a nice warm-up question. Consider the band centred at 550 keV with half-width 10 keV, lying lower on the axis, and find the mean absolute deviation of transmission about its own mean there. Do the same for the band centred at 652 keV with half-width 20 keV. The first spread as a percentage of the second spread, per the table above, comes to 45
